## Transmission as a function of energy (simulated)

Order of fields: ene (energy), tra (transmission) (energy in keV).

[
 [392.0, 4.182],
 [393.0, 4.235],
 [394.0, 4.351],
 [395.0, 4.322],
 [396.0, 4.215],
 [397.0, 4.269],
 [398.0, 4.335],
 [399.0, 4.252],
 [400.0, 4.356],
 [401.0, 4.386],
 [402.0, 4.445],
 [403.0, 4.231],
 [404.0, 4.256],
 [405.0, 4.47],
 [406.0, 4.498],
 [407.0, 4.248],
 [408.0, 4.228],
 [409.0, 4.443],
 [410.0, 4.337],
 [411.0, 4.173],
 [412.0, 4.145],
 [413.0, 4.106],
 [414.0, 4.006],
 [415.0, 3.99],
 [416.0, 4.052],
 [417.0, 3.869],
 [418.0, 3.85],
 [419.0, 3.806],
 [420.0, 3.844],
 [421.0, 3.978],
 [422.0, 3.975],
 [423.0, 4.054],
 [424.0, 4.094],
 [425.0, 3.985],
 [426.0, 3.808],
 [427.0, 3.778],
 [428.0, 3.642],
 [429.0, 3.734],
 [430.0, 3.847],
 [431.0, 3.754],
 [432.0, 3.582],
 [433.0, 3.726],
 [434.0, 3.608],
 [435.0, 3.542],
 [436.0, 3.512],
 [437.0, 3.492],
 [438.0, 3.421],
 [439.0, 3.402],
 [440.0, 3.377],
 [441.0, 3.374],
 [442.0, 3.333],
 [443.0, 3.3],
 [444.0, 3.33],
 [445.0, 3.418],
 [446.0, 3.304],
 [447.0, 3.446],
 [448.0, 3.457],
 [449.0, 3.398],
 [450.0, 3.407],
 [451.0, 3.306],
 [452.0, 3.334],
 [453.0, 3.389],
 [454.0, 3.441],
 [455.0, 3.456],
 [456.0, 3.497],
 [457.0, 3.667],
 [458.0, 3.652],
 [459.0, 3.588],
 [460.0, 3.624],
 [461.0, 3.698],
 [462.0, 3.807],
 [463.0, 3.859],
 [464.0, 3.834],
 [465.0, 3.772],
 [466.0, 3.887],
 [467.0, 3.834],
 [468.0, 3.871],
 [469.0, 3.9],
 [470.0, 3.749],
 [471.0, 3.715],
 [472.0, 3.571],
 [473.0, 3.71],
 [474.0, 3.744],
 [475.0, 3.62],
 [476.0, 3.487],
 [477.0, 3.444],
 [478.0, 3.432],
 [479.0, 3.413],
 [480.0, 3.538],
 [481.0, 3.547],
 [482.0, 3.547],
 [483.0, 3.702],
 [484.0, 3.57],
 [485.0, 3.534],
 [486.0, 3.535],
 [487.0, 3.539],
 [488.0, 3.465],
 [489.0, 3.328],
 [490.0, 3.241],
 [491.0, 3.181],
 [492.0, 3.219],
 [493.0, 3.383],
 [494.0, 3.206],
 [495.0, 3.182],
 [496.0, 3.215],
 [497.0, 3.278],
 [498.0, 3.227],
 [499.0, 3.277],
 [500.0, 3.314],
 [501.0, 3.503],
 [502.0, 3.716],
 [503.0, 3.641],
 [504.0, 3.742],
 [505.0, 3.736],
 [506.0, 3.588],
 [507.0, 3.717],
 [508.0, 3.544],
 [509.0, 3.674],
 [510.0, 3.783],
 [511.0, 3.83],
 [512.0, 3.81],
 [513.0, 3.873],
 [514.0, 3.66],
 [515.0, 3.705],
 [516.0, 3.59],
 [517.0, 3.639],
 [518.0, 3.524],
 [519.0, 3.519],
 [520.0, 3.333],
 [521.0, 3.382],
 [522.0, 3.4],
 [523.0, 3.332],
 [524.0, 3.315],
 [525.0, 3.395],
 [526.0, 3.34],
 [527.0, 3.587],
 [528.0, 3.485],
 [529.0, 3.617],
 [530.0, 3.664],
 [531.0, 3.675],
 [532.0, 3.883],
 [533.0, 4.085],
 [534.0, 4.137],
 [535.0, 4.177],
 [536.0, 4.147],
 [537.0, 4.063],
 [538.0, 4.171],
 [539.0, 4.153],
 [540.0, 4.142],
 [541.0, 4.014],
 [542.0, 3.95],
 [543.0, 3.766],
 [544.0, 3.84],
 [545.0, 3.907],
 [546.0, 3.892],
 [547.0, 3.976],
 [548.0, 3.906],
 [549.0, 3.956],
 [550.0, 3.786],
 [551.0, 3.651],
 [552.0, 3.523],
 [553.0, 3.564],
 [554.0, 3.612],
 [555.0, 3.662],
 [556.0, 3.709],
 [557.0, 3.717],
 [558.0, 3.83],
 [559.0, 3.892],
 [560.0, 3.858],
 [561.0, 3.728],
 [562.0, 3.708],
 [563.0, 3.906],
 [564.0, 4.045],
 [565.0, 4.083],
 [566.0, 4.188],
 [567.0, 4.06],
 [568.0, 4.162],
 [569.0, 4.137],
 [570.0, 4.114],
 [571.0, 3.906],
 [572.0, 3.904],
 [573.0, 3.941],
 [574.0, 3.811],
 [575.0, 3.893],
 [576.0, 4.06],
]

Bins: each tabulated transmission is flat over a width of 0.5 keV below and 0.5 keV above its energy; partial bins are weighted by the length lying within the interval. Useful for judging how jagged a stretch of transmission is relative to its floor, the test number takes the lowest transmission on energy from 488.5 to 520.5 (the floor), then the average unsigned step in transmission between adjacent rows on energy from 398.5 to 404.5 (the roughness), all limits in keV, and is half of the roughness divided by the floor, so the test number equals 0.0136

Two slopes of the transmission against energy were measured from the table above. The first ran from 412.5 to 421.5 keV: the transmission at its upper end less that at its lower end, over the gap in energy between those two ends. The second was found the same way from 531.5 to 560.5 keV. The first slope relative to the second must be 17.9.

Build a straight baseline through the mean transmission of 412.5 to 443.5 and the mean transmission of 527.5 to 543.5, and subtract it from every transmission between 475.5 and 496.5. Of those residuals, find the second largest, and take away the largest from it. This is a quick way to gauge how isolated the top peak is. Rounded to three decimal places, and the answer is -0.134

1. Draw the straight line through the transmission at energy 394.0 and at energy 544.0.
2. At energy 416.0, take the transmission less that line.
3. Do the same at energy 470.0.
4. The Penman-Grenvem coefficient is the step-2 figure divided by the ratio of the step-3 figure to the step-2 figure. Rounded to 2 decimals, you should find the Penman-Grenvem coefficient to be -0.15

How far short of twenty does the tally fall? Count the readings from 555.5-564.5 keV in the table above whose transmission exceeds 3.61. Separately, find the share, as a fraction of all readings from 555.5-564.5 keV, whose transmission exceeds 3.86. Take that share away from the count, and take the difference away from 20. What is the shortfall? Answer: 11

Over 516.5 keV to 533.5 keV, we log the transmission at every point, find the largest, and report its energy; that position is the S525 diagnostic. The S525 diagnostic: 533.0 keV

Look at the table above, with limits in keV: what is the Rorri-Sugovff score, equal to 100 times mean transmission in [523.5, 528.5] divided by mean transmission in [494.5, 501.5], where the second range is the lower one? 104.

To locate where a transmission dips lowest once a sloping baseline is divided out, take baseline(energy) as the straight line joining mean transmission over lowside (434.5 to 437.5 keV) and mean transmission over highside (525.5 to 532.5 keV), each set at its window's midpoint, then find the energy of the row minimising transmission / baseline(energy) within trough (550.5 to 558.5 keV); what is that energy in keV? 552.0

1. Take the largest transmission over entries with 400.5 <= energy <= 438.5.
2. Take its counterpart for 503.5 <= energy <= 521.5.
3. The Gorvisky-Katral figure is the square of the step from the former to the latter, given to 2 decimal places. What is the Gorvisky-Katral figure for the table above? 0.39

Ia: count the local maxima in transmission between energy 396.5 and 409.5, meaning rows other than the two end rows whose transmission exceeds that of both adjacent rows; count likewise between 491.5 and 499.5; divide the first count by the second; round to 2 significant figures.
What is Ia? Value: 1.5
